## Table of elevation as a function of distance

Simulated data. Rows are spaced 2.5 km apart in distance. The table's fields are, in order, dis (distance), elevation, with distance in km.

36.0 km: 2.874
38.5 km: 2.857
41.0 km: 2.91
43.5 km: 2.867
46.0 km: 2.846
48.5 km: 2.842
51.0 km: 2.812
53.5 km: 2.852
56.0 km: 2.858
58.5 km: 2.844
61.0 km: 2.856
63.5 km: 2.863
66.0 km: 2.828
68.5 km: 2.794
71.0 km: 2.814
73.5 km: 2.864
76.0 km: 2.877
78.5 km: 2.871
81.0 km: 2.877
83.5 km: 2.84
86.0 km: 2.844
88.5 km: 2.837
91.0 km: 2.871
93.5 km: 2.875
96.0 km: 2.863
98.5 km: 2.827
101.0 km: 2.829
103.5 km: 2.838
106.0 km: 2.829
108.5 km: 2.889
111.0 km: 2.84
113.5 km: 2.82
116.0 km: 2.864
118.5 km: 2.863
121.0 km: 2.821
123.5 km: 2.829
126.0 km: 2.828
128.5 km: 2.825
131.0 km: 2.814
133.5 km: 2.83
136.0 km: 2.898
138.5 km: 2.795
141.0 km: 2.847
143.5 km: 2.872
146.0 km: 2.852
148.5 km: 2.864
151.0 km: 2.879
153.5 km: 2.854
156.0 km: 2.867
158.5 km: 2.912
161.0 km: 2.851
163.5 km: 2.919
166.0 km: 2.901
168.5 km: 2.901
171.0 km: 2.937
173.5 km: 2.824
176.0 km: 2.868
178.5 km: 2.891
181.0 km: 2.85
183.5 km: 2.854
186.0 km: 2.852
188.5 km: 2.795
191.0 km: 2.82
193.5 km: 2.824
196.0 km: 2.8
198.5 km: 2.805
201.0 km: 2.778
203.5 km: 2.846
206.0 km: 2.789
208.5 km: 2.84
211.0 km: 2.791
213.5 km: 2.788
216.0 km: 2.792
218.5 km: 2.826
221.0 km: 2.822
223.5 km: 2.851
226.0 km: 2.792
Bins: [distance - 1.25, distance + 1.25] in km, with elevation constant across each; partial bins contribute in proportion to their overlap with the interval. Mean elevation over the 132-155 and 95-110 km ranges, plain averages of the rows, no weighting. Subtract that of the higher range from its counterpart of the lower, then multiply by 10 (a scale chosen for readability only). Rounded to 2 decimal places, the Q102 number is -0.09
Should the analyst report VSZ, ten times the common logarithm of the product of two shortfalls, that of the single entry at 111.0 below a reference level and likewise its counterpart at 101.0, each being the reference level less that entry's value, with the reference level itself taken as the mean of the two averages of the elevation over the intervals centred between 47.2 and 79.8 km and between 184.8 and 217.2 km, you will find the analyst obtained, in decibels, -45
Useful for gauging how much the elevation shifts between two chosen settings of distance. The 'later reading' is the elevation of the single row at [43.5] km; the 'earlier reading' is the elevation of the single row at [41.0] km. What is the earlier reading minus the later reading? 0.04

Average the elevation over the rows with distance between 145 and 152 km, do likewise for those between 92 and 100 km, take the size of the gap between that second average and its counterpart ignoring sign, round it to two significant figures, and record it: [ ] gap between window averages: 0.010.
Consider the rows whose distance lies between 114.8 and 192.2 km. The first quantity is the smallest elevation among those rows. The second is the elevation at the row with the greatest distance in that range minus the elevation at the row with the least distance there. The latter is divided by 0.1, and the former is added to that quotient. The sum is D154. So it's 2.4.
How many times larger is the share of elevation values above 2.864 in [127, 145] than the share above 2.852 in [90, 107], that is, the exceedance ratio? 0.7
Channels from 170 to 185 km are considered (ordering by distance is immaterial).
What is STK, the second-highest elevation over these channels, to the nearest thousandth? 2.891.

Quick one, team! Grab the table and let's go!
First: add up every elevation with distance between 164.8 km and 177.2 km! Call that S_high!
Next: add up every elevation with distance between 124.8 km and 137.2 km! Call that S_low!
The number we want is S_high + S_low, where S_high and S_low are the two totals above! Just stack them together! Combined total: 28.6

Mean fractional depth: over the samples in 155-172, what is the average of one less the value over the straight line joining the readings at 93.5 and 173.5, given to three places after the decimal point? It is -0.024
